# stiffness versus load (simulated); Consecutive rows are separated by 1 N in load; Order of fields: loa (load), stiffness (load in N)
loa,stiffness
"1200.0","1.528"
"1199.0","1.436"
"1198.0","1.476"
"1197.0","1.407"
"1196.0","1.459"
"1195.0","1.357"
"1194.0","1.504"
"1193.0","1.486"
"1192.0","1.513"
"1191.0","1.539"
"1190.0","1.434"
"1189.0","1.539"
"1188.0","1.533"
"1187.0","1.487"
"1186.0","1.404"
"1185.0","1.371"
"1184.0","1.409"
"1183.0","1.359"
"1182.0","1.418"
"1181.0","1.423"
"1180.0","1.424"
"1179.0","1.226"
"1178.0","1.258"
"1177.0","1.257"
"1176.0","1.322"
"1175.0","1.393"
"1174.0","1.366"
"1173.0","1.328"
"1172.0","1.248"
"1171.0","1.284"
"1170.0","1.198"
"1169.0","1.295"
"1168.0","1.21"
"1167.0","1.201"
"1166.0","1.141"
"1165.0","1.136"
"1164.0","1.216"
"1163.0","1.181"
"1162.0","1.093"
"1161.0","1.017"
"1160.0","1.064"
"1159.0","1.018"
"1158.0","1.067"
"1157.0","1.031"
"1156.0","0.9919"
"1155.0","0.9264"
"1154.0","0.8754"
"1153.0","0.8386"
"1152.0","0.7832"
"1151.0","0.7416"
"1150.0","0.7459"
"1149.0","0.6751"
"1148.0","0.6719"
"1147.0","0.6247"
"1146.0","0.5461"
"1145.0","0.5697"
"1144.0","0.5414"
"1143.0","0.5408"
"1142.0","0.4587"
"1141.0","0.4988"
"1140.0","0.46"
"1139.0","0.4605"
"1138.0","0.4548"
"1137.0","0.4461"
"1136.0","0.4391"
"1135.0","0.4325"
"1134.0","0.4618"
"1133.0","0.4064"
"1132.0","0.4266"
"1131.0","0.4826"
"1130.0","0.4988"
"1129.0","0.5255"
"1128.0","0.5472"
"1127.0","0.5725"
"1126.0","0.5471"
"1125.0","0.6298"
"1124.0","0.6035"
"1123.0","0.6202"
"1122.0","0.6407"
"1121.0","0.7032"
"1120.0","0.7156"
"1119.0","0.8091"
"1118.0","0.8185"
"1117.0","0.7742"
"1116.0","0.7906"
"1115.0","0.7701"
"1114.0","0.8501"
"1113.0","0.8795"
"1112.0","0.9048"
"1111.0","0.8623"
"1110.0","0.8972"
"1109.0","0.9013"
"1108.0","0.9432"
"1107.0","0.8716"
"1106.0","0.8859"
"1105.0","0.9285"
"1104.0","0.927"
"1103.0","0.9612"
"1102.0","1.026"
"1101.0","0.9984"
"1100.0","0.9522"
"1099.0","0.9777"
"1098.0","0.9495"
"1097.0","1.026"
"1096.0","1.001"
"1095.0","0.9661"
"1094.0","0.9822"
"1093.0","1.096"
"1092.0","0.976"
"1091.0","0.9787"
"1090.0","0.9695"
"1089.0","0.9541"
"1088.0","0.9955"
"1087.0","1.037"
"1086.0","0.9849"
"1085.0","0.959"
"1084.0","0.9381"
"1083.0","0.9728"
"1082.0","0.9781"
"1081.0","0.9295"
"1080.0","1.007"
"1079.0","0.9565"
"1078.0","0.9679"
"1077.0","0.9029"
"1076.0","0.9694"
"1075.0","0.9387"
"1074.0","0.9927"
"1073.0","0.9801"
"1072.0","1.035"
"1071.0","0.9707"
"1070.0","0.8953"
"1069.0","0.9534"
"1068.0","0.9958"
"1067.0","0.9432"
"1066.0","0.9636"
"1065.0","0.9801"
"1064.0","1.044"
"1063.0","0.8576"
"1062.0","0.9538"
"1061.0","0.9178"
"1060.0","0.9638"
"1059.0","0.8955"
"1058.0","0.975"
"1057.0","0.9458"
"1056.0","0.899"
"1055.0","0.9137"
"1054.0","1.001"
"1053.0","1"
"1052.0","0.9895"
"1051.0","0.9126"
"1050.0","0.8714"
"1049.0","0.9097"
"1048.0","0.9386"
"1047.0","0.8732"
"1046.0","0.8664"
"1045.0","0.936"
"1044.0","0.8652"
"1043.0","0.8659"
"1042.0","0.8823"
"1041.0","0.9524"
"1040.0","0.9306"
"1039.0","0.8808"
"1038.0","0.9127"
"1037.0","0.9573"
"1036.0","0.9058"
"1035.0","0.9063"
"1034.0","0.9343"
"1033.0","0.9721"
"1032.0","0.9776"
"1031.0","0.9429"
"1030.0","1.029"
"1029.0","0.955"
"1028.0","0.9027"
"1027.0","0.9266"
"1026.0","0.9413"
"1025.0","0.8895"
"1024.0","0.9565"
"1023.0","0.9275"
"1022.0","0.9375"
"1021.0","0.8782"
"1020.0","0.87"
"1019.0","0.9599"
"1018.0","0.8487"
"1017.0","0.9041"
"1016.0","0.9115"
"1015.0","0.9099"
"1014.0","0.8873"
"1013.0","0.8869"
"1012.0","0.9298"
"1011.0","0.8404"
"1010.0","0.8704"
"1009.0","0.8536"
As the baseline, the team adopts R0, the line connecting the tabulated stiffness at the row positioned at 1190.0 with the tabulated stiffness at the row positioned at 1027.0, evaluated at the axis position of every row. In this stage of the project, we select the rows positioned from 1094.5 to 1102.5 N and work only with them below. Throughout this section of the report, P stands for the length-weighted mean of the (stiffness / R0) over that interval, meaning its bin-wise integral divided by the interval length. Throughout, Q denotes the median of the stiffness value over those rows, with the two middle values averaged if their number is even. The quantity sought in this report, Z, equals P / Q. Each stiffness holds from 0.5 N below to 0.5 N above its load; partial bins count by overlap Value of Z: 0.87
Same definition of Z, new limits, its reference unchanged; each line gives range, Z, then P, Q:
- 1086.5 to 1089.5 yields 0.90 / 0.89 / 1.00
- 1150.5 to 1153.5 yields 0.76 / 0.60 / 0.78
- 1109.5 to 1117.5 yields 0.82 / 0.70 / 0.86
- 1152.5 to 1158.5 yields 0.75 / 0.72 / 0.96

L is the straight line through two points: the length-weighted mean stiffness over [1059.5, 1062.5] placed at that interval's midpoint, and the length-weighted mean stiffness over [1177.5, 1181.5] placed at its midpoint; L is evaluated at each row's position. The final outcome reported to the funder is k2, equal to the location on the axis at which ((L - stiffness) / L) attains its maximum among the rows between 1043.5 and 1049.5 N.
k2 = 1046.0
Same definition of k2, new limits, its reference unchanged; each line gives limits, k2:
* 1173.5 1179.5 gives 1179.0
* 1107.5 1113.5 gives 1111.0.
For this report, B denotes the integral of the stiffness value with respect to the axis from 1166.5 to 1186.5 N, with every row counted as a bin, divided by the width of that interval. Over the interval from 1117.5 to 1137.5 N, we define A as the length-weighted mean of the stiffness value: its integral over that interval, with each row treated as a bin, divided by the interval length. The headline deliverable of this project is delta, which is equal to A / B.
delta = 0.4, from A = 0.6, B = 1.32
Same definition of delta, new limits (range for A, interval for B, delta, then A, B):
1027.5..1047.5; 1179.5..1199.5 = 0.6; 0.9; 1.45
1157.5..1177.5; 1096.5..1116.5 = 1.3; 1.2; 0.92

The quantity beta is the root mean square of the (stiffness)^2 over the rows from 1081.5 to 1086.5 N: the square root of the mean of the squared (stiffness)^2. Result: 0.94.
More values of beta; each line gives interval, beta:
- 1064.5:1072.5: 0.94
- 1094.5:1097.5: 1.00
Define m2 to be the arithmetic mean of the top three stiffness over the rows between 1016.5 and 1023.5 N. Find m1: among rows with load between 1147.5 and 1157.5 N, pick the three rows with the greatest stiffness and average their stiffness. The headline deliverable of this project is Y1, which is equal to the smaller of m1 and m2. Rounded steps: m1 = 0.98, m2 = 0.94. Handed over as 0.94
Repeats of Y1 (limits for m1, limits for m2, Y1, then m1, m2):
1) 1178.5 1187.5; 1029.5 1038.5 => 0.99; 1.44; 0.99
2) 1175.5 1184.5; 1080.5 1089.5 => 1.01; 1.42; 1.01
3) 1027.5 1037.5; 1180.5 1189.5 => 0.99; 0.99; 1.52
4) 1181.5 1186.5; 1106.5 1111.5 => 0.91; 1.41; 0.91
